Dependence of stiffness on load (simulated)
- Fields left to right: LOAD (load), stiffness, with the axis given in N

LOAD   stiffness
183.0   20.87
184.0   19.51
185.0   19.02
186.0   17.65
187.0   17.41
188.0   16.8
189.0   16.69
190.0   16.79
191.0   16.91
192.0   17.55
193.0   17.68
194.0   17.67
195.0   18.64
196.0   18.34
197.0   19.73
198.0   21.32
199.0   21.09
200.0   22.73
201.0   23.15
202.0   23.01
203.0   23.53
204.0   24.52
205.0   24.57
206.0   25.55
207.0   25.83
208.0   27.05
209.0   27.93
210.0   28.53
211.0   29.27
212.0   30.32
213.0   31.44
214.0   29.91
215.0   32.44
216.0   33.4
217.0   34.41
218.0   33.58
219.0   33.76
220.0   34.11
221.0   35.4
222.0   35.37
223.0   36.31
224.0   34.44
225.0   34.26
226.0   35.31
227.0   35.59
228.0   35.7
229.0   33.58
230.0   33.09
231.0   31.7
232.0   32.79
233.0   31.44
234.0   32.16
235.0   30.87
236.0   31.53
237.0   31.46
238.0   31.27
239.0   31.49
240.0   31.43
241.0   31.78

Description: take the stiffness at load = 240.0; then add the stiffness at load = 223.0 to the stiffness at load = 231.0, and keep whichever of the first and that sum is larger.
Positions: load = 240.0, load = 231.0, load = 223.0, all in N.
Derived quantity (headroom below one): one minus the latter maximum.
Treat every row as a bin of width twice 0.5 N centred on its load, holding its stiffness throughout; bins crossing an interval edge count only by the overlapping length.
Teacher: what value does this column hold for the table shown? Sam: -67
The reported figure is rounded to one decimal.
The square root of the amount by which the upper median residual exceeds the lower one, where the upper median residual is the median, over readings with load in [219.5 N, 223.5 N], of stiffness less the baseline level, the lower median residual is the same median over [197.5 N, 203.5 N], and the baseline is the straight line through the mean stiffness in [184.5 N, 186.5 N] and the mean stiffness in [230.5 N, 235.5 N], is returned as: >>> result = 2.6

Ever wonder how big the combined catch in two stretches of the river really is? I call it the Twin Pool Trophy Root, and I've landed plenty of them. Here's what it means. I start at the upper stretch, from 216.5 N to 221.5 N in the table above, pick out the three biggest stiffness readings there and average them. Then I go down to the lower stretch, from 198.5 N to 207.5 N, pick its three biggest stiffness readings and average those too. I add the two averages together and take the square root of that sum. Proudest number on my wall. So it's 7.7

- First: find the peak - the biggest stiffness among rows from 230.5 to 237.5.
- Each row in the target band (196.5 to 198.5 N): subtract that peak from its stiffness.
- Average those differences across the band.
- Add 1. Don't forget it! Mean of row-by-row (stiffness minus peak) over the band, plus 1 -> -11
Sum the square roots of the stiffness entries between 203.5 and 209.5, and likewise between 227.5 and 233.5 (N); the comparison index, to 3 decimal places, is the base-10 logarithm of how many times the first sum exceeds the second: -0.053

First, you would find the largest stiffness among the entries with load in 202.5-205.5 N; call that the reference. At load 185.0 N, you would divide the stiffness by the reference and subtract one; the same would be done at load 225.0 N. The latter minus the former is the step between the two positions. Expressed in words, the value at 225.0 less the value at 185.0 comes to 0.62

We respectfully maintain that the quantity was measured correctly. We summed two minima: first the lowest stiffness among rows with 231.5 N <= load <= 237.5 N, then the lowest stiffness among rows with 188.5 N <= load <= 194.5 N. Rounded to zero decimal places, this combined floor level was 48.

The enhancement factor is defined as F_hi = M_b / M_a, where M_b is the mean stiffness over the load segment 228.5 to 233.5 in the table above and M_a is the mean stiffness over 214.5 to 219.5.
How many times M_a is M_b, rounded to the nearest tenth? 1.0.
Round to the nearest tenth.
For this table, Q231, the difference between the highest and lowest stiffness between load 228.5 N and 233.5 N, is 2.1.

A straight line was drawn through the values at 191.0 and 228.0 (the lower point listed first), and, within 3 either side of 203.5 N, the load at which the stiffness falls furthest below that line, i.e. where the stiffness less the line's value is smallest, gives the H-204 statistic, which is 202.0 N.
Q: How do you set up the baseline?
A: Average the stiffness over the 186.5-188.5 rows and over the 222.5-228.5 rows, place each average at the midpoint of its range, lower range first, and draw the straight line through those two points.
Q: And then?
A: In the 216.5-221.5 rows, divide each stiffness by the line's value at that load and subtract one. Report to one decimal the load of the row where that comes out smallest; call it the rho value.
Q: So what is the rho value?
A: 220.0 N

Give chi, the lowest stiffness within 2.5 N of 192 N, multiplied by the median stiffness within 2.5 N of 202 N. 389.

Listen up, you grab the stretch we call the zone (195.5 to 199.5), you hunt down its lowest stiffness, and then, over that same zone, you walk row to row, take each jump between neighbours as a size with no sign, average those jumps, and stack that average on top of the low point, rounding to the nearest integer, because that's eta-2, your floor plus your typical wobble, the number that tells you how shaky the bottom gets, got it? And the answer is 19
